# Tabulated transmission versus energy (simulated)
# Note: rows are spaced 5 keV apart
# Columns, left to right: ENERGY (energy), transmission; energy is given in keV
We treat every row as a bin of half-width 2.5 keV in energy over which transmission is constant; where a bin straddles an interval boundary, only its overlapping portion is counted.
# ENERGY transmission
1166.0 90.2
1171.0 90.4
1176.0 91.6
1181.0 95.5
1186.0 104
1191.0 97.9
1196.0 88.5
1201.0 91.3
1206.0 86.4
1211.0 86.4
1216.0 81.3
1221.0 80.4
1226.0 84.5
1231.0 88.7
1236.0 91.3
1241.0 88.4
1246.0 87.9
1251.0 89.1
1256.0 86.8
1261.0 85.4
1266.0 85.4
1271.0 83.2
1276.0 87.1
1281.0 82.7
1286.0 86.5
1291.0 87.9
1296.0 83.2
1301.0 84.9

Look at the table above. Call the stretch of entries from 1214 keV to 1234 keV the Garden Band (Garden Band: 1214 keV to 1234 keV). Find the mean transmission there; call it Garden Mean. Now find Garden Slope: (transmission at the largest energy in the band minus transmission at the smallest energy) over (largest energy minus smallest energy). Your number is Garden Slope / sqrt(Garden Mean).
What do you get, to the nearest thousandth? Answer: 0.054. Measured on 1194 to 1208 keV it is -0.022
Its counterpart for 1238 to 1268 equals -0.013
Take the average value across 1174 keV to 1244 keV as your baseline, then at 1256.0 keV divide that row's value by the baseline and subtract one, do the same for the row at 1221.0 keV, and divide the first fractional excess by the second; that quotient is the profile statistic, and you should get 0.3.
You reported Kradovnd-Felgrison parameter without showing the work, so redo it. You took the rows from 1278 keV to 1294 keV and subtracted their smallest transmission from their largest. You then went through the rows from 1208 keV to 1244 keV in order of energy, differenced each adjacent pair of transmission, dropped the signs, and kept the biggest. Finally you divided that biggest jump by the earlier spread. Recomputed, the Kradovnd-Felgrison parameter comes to 1.0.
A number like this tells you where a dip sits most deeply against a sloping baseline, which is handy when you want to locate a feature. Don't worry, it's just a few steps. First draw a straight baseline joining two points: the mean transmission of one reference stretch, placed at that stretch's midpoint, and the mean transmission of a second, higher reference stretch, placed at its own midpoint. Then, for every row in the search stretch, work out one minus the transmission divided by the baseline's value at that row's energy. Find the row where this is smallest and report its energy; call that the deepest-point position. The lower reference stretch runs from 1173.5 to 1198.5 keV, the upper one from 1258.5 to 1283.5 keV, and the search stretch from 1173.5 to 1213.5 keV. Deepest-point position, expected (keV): 1186.0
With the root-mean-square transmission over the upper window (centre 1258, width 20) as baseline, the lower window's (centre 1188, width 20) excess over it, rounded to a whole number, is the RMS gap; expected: 10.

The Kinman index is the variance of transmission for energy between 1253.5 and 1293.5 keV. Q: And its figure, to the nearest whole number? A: 3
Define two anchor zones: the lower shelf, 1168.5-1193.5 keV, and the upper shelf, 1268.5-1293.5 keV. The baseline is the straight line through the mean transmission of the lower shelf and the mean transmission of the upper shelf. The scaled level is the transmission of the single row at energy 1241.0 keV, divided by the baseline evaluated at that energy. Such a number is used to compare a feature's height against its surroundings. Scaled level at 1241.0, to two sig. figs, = 0.99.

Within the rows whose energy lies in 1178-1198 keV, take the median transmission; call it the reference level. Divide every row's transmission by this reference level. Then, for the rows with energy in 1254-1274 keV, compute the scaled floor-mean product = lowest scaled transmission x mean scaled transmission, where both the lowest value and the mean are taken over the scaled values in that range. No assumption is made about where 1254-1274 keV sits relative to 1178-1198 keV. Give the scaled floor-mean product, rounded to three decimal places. 0.758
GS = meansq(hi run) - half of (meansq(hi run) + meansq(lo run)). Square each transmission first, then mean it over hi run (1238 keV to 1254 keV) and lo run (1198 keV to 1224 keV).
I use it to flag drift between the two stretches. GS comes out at 279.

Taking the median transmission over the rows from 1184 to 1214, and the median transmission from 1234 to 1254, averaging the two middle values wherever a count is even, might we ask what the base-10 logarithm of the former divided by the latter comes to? 0.0056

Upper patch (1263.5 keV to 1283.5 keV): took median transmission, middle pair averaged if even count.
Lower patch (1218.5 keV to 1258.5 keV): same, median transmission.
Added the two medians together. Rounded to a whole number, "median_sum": 172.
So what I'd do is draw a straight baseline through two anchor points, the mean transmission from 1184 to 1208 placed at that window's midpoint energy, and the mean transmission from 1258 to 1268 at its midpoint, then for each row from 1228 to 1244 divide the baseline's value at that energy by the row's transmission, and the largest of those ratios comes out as 1.01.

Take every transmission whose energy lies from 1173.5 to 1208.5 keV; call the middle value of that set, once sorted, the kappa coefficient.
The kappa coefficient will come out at 91.6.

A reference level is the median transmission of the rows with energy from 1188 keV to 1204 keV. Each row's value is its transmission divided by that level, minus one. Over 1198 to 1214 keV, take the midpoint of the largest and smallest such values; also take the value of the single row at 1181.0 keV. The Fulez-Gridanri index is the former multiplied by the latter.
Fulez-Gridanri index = -0.001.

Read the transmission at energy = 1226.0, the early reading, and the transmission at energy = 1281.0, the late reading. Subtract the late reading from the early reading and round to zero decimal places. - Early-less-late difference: 2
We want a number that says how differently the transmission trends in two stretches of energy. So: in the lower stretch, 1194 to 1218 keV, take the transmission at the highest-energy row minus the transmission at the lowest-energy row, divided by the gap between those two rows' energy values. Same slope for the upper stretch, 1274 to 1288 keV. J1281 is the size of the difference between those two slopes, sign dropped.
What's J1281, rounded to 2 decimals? 0.30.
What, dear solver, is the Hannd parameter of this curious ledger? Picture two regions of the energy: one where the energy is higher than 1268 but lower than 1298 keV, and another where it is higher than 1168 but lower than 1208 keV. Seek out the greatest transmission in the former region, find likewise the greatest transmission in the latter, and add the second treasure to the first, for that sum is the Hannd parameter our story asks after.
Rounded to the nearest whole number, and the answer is 192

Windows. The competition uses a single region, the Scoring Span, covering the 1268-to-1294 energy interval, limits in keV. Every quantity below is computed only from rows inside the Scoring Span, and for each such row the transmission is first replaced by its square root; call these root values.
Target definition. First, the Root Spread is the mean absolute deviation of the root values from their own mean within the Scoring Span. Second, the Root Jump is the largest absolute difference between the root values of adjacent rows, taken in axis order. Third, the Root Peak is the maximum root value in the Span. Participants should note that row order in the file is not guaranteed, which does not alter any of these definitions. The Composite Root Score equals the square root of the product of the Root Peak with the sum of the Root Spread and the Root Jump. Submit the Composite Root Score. 1.8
